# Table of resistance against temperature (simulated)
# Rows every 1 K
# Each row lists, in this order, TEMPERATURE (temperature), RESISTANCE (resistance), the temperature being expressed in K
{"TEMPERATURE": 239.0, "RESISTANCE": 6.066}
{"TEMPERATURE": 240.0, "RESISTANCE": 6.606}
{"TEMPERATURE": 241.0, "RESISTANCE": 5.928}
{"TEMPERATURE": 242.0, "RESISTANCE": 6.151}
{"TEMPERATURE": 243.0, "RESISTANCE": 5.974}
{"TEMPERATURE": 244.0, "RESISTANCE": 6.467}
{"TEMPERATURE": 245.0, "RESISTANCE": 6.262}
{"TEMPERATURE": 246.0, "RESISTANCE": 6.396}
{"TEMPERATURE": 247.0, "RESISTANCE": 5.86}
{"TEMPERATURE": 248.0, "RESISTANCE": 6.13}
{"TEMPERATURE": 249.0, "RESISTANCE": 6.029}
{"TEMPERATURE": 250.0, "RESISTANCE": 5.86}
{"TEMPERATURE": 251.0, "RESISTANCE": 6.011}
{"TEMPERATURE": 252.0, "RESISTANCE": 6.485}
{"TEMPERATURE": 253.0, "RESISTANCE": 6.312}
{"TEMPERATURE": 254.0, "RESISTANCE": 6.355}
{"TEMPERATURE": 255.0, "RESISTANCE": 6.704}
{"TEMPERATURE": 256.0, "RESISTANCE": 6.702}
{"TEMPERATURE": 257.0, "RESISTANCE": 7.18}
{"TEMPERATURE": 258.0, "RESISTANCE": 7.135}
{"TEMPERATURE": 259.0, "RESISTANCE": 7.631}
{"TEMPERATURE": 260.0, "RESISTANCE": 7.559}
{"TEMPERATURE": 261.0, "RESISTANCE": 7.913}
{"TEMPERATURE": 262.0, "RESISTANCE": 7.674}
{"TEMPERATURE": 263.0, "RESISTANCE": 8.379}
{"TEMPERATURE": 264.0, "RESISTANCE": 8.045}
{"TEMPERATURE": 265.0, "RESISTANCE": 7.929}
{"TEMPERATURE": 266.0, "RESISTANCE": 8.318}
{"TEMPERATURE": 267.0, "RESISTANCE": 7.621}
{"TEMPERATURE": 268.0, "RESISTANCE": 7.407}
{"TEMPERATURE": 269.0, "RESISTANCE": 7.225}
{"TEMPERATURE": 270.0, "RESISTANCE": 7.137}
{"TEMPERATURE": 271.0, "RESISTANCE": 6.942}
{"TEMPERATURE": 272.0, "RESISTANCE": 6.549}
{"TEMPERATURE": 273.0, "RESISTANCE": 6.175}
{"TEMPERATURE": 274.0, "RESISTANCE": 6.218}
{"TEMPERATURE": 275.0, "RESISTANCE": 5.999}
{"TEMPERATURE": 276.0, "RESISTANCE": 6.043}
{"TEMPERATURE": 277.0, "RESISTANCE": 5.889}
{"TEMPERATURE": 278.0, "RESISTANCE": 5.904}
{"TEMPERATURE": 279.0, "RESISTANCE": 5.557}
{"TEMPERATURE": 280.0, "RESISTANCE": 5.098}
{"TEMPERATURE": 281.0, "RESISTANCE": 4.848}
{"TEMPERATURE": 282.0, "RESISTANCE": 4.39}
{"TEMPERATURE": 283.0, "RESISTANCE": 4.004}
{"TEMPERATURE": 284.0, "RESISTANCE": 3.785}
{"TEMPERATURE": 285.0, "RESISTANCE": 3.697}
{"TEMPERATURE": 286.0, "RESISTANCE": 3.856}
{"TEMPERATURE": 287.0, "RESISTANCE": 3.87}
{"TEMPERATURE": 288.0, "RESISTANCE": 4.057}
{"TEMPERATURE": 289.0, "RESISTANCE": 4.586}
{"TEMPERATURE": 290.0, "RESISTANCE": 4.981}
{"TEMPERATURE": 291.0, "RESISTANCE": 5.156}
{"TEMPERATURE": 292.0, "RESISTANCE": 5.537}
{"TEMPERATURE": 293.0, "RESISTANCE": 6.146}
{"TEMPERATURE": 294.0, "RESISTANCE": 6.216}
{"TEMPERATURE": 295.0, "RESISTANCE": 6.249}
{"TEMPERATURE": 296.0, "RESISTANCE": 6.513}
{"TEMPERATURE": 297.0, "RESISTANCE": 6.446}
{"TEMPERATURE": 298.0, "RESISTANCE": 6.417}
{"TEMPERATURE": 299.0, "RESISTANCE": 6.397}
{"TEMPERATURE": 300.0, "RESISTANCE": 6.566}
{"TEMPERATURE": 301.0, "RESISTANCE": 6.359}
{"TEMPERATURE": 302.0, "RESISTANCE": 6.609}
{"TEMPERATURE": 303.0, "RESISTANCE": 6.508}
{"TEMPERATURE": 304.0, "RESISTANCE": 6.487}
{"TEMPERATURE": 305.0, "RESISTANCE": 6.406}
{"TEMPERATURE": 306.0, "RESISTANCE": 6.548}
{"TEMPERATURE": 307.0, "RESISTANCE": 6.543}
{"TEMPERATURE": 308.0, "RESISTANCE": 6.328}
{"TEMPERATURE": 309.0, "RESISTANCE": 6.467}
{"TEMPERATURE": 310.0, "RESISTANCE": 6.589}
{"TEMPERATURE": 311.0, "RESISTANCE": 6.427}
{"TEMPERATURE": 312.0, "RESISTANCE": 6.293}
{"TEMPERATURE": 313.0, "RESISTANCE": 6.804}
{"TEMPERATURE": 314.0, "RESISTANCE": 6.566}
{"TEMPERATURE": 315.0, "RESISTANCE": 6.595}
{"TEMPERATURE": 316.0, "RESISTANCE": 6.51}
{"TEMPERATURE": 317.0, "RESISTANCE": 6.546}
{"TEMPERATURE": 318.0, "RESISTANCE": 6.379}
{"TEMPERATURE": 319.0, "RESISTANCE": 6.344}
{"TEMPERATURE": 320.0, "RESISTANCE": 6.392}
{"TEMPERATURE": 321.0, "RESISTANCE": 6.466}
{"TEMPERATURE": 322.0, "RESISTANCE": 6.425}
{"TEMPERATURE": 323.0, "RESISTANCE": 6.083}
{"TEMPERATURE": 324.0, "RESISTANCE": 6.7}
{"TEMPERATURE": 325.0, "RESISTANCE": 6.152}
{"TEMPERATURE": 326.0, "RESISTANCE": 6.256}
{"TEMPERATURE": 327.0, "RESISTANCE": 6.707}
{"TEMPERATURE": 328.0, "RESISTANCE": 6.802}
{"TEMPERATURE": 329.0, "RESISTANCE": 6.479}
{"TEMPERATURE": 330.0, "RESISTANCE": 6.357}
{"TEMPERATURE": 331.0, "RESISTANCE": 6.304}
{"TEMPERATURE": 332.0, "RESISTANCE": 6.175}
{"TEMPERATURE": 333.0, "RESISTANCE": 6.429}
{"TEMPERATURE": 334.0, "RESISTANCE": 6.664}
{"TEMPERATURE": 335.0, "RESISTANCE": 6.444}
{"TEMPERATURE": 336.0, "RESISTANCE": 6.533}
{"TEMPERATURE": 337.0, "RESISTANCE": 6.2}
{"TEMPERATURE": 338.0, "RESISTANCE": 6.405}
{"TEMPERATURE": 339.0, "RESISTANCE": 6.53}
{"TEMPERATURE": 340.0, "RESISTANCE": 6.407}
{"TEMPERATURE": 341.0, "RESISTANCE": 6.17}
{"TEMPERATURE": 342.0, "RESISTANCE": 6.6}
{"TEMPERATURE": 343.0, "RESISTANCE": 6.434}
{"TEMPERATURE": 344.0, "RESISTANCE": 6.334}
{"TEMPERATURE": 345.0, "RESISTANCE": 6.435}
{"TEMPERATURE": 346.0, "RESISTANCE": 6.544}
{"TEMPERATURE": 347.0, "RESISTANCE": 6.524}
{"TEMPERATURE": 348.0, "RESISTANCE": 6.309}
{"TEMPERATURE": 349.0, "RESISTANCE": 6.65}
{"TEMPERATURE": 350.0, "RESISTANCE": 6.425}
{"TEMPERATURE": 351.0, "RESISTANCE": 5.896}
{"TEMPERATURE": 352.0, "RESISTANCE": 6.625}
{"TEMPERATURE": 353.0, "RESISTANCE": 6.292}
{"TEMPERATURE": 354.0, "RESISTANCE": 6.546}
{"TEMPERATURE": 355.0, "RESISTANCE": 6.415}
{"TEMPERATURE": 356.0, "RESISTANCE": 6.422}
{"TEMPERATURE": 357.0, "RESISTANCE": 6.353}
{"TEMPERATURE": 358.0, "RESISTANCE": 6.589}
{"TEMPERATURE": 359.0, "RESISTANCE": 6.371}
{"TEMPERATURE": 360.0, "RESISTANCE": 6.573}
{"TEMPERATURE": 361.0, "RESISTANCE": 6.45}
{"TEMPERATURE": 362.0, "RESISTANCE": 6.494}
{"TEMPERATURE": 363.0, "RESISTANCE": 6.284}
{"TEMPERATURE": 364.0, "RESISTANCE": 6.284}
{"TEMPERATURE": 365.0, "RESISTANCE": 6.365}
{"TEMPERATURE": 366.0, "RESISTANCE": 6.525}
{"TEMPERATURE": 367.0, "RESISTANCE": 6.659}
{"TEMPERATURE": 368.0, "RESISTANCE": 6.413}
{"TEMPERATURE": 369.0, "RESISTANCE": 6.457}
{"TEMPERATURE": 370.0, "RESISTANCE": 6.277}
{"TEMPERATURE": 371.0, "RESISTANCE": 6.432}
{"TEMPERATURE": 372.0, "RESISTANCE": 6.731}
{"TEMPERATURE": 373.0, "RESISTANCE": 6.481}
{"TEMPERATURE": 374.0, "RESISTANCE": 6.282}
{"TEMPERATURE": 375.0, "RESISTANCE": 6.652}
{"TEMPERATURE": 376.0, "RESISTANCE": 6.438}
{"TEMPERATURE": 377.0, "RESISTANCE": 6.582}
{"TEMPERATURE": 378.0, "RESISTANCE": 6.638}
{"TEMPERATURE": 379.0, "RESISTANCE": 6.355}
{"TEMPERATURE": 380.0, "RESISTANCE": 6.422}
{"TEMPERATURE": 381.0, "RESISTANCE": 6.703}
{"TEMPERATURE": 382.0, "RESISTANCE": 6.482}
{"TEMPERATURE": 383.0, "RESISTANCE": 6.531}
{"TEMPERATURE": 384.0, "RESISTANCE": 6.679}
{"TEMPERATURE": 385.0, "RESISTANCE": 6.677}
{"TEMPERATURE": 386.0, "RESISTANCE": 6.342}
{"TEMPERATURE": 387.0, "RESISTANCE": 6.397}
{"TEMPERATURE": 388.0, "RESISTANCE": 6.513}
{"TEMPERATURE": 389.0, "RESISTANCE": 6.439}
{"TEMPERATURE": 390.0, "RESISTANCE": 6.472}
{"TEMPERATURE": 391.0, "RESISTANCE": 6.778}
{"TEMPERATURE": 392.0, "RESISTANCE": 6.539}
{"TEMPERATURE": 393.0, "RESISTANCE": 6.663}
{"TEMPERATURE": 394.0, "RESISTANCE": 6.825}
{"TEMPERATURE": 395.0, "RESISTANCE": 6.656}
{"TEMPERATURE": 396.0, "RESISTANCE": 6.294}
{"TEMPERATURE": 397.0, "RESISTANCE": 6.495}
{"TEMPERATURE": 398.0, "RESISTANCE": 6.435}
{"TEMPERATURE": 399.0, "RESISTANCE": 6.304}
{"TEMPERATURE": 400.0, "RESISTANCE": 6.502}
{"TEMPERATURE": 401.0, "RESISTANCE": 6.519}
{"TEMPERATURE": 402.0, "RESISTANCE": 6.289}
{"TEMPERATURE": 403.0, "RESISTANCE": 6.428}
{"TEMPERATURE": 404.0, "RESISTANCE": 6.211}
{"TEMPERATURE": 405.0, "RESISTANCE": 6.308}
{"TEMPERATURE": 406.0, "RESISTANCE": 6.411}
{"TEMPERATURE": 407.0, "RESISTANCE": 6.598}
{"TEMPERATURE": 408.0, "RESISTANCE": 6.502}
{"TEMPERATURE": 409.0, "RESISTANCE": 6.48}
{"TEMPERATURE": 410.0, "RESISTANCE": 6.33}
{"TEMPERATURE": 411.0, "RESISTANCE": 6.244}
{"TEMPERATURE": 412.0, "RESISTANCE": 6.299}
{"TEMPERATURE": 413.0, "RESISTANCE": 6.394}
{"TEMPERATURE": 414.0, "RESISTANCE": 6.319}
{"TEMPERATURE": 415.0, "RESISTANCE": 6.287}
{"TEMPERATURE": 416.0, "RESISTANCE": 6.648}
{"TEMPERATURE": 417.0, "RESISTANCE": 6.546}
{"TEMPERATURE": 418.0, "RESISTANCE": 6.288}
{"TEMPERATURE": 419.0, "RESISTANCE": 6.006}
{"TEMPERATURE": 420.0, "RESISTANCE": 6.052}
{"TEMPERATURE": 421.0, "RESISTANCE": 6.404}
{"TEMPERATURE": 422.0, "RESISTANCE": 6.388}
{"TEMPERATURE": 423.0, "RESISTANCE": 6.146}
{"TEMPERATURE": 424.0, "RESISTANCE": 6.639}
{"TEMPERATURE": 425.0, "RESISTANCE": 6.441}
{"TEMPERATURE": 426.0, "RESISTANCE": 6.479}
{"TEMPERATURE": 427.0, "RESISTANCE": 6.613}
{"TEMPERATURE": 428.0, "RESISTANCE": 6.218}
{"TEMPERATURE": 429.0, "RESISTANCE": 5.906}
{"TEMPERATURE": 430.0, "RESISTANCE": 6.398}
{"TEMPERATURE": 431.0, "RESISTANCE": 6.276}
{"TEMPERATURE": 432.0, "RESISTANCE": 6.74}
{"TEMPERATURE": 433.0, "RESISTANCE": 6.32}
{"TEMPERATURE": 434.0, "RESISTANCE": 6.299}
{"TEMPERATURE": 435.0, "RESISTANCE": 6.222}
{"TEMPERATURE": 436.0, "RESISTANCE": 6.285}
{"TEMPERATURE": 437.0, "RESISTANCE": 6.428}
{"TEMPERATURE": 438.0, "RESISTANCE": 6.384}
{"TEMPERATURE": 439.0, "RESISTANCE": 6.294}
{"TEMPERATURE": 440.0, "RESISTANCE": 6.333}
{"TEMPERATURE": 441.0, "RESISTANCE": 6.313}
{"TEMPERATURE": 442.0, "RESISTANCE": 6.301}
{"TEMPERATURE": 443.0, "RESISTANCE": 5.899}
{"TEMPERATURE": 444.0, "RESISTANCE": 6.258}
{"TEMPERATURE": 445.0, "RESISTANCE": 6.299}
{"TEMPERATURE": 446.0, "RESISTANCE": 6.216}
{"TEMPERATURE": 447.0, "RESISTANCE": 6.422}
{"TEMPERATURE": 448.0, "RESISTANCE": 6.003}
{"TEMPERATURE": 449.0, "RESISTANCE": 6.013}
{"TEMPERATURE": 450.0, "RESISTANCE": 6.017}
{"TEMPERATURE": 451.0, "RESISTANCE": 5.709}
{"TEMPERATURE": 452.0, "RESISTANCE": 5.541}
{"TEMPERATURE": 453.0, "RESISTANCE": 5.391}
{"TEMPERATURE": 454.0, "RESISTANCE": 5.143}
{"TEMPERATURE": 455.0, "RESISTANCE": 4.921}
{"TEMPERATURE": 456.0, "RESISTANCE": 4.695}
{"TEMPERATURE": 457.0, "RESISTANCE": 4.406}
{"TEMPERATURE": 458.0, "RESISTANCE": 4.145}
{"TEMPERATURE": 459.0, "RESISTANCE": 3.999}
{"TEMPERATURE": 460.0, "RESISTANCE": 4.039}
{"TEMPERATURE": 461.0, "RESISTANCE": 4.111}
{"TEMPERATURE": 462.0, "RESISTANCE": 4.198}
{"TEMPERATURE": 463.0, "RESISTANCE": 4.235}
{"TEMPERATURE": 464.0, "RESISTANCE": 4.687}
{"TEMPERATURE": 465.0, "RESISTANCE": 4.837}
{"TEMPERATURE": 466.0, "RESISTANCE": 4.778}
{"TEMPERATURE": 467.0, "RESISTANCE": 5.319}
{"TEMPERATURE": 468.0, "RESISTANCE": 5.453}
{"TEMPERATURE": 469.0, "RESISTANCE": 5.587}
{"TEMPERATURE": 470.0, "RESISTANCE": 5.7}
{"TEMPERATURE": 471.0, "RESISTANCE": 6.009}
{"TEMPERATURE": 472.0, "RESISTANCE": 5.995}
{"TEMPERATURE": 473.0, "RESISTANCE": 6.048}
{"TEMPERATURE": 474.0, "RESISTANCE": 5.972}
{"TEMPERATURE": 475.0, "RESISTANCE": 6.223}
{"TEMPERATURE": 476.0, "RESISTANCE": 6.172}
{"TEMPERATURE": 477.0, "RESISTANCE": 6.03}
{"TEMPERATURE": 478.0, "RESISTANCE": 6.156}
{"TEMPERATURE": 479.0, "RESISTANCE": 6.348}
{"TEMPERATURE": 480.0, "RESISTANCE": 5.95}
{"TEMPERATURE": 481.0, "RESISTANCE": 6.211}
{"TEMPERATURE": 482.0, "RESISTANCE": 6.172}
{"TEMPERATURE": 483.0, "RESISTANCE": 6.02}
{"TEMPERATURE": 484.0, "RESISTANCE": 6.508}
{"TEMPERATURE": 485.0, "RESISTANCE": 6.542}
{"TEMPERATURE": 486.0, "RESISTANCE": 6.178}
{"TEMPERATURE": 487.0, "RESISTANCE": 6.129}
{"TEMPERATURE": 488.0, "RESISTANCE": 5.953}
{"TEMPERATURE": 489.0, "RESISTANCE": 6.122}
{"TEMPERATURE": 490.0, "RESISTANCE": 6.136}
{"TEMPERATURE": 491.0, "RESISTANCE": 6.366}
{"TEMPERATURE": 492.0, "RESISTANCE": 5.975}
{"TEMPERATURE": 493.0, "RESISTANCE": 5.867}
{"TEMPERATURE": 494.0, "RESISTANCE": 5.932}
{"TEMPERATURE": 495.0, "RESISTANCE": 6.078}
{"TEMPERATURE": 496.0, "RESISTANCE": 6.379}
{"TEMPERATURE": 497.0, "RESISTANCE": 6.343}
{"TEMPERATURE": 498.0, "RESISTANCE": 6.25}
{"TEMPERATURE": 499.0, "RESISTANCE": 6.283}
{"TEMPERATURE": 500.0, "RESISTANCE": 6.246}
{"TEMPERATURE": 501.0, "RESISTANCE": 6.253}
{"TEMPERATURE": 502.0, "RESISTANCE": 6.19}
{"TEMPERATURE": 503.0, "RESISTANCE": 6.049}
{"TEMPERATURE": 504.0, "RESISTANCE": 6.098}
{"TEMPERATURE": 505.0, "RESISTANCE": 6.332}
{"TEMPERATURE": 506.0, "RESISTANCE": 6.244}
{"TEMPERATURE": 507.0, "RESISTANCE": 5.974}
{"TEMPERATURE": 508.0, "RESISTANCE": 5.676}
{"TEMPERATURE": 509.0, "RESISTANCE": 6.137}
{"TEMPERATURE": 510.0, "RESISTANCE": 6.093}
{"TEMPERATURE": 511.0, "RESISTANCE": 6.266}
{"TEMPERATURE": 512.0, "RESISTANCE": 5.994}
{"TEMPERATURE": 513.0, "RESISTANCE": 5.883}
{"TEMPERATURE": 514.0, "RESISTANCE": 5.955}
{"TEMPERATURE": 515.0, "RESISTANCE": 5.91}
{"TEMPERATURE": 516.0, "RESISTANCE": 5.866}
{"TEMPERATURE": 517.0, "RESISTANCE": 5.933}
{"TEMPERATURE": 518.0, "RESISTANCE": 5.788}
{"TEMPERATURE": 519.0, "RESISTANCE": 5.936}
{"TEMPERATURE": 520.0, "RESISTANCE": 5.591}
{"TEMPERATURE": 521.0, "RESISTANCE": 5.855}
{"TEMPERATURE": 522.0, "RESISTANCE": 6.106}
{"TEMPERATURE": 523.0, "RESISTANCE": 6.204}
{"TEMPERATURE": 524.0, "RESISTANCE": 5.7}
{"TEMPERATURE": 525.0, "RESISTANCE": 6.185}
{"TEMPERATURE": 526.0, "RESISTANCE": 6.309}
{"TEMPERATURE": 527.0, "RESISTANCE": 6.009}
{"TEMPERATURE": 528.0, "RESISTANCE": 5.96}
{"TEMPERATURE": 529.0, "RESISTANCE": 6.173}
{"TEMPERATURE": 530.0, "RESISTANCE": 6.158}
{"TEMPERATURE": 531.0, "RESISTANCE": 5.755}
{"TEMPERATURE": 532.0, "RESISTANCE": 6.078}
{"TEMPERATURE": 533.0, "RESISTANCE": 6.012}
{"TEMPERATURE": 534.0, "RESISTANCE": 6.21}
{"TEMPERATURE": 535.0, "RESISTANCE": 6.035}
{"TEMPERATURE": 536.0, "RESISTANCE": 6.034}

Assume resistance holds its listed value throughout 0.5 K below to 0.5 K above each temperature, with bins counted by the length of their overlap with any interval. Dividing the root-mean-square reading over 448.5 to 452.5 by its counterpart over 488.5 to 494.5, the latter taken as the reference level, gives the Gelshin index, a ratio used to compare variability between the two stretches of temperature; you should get 0.96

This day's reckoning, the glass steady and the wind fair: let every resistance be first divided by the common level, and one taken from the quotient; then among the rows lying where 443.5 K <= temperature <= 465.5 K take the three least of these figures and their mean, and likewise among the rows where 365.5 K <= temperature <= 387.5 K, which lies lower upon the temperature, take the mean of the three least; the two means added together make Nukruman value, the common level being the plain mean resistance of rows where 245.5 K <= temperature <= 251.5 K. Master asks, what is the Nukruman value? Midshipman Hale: -0.29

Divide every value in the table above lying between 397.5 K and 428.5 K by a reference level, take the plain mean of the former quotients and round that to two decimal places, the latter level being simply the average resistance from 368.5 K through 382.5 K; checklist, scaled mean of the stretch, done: 0.98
